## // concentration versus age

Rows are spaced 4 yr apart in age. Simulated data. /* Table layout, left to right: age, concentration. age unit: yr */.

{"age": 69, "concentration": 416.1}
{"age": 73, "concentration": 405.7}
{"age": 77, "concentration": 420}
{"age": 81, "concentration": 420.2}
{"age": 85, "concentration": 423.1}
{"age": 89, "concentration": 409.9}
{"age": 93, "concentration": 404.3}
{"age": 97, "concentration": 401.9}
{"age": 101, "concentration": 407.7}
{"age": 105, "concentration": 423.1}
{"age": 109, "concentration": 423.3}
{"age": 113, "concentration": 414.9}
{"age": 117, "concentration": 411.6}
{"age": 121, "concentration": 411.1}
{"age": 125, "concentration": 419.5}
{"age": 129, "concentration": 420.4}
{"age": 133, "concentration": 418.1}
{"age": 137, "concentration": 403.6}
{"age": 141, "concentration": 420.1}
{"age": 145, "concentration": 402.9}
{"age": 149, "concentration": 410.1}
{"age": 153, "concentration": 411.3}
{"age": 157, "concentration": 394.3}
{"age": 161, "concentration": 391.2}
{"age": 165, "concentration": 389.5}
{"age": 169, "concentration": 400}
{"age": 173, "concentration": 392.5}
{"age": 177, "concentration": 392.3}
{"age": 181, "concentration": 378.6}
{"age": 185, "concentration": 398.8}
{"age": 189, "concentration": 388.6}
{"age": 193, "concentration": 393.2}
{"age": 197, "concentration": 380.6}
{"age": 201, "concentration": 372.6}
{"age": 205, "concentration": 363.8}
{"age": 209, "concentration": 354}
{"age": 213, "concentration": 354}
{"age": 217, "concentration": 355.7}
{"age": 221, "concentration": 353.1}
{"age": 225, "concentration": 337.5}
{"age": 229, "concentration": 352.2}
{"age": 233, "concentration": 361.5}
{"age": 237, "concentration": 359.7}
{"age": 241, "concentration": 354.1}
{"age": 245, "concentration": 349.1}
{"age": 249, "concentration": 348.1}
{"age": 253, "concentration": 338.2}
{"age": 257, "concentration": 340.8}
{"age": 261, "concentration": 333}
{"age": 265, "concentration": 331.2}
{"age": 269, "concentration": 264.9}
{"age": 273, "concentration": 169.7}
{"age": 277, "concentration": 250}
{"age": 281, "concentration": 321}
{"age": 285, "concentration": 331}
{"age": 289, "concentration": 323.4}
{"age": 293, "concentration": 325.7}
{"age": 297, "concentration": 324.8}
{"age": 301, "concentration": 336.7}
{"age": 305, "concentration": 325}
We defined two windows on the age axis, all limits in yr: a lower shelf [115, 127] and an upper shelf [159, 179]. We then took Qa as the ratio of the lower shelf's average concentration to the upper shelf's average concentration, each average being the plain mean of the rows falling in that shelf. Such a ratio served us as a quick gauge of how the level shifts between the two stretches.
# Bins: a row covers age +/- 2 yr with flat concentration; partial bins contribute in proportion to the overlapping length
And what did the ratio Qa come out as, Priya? 1.05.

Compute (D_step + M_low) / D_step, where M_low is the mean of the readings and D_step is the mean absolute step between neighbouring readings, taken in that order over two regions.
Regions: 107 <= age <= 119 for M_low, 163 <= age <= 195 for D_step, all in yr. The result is 45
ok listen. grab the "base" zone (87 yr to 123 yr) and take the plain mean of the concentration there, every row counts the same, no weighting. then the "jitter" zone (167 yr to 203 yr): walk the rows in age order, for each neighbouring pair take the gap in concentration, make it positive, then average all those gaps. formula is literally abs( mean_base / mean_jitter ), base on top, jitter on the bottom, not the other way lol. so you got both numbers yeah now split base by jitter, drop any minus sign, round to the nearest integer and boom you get 43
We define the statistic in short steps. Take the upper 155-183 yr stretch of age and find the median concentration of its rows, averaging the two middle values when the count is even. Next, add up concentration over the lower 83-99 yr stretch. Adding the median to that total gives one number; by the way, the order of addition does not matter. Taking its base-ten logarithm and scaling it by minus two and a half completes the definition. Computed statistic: -8.27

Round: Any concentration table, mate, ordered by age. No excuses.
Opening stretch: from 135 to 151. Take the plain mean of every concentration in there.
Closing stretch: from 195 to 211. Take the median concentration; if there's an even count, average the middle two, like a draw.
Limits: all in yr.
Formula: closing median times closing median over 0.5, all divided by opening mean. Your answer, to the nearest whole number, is 663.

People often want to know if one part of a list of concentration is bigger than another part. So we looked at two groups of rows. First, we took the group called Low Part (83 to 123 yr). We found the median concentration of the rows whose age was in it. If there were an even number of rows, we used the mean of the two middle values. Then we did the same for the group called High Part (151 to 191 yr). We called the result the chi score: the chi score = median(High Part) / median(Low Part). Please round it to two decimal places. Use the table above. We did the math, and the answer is 0.95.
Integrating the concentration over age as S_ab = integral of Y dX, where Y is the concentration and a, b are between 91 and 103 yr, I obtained 4856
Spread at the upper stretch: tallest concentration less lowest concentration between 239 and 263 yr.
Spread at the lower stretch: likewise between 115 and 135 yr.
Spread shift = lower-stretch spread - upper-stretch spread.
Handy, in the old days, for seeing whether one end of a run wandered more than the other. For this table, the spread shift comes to -12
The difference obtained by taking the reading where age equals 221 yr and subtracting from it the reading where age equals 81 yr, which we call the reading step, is -67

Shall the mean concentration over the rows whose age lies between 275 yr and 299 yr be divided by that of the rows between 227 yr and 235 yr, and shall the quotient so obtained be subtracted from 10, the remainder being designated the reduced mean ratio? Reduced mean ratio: 9.12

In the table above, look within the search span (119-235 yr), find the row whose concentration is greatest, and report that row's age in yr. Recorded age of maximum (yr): 129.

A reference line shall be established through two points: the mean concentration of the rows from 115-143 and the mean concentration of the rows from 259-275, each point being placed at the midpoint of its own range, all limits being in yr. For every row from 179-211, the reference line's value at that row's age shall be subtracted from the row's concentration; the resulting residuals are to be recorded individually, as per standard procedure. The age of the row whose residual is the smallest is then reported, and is 181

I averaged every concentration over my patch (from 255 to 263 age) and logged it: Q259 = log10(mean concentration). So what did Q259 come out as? 2.53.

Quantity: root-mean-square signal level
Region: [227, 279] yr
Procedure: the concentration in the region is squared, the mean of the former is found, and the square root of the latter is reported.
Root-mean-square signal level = 324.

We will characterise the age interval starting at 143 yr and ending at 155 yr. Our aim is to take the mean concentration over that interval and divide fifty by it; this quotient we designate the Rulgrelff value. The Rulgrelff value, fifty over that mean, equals 0.123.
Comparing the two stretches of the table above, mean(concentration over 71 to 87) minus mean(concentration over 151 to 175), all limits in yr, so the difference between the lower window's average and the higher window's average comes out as 21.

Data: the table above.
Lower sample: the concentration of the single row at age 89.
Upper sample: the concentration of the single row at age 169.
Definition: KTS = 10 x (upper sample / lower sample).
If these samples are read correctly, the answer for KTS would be 9.8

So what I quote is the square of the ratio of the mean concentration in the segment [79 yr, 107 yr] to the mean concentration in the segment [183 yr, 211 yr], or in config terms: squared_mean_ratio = 1.2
